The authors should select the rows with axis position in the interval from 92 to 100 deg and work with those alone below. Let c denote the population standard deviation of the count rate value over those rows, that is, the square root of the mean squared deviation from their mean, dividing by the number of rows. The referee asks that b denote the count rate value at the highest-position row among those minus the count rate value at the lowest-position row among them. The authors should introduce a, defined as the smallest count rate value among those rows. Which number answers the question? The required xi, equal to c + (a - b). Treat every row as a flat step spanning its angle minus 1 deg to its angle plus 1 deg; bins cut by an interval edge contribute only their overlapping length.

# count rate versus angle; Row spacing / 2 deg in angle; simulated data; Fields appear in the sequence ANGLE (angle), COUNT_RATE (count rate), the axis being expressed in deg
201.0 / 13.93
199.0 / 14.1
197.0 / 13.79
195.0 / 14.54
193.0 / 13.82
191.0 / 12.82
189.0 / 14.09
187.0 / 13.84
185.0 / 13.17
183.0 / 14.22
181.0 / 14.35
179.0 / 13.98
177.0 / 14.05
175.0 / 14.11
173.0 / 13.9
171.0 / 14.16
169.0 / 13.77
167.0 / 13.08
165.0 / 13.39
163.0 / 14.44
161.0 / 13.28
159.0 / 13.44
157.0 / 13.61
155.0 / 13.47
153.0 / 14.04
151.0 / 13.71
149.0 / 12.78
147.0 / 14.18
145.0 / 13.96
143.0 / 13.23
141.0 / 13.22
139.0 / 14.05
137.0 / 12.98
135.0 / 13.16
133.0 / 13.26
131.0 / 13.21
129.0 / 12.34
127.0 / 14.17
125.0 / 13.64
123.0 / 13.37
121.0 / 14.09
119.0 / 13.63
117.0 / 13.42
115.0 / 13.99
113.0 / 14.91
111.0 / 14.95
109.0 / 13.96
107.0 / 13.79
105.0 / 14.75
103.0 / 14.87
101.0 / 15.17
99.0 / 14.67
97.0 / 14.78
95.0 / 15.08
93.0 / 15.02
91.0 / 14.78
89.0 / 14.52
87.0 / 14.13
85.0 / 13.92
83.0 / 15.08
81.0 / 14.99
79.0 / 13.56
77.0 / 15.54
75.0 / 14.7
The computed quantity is 15.2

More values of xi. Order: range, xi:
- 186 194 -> 13.3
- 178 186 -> 14.4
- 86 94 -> 13.6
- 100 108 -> 15.7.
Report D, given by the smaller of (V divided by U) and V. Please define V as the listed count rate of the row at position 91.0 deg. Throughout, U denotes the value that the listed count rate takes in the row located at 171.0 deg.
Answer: 1.04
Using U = 14.16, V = 14.78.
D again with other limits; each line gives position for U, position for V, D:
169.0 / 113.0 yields 1.08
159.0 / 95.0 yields 1.12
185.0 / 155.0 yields 1.02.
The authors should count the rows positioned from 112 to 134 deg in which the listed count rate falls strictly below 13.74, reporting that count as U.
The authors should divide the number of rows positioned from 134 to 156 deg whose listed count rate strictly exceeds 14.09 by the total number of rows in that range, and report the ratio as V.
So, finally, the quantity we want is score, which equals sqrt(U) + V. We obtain 2.74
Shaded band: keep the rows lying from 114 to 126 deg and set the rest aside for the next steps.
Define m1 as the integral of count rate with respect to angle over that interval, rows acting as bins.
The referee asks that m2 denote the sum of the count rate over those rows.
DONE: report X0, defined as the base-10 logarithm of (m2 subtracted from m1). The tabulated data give 1.9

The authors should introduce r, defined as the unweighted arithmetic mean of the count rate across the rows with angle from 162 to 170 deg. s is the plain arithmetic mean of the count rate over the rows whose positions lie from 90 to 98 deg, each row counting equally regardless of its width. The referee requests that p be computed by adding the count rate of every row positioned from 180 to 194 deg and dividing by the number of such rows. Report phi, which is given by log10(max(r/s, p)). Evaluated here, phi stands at 1.14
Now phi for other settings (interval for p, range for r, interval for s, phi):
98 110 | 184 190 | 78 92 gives 1.16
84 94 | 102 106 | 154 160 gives 1.16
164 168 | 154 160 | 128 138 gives 1.12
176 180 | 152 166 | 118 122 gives 1.15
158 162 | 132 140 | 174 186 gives 1.13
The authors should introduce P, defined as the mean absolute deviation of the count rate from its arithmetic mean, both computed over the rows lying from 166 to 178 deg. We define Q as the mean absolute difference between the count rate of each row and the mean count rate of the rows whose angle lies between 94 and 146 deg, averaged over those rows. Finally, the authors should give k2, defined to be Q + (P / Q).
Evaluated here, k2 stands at 1.1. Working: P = 0.28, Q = 0.63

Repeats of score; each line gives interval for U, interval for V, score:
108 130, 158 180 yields 2.51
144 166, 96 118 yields 3.28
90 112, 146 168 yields 0.18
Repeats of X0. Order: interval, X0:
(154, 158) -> 1.4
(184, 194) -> 1.8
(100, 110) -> 1.9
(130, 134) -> 1.4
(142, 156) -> 2.0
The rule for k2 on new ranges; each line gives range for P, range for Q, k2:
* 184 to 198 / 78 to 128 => 1.3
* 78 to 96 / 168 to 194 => 1.9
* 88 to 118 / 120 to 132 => 1.4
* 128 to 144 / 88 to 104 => 1.7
